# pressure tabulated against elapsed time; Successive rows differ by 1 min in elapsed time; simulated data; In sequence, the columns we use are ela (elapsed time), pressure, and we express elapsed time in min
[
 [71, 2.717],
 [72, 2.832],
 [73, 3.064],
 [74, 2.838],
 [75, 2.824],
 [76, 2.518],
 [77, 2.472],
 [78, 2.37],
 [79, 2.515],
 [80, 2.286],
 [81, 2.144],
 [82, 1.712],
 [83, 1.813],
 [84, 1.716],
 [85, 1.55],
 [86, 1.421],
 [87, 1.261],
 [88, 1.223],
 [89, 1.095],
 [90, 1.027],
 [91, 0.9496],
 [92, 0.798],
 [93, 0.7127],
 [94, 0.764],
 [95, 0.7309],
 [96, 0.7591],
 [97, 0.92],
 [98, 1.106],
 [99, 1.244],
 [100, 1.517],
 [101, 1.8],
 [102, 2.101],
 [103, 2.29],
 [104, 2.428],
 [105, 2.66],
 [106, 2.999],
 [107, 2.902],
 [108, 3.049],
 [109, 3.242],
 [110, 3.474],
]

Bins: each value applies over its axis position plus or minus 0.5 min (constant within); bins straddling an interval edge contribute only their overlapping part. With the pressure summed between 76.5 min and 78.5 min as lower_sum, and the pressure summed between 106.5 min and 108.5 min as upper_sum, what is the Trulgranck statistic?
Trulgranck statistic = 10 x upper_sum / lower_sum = 12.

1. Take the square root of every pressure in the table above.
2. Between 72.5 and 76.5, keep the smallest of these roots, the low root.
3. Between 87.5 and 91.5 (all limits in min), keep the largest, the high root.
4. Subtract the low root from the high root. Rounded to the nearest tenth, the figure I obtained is -0.5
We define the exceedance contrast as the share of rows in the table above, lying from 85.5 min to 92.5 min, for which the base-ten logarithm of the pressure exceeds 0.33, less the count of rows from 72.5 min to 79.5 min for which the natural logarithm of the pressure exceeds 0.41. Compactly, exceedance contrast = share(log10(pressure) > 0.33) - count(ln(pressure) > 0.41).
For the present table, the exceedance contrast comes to -7.0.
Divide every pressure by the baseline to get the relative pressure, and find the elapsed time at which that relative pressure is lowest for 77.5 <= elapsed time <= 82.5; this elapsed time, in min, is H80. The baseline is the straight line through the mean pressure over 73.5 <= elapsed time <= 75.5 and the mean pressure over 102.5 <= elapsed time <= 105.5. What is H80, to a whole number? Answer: 82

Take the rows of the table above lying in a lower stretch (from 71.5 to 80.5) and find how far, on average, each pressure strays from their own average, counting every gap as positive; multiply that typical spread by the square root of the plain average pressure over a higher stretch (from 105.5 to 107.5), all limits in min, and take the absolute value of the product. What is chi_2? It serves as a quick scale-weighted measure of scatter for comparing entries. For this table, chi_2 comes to 0.39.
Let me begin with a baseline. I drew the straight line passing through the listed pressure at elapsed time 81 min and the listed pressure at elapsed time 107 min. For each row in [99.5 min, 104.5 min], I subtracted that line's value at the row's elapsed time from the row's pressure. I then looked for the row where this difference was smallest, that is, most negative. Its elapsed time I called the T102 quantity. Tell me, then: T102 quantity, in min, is 100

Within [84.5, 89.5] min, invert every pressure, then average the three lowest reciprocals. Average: 0.71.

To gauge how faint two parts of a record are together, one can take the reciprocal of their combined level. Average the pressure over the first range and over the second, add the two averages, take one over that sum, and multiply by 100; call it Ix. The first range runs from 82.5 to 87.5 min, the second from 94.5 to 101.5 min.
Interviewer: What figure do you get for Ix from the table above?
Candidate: 37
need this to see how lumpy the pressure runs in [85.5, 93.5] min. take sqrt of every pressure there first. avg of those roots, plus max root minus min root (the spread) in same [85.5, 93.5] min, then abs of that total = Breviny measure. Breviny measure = 1.4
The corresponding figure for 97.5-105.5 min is 1.9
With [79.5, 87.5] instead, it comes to 1.7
